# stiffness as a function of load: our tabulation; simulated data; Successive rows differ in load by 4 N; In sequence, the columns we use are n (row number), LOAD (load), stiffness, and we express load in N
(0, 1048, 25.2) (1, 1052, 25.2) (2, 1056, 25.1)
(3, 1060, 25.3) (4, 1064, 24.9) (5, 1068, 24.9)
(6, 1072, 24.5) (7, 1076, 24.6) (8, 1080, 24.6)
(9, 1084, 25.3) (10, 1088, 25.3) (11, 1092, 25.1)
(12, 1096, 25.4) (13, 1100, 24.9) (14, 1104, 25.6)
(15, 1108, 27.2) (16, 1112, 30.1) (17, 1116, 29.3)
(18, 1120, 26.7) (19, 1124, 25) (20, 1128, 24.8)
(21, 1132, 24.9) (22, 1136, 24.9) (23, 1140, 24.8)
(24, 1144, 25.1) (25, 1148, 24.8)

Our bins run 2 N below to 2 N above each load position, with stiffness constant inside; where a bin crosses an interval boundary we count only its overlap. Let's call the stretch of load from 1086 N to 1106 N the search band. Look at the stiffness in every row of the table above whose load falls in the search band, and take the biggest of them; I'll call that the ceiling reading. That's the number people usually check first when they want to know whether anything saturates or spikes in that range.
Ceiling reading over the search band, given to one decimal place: 25.6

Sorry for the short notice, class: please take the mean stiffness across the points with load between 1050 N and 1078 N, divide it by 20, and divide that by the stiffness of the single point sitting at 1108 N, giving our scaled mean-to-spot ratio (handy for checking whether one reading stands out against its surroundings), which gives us 0.0458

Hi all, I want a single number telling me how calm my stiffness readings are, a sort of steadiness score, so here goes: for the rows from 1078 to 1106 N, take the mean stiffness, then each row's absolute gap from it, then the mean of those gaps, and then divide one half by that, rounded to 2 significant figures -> 1.9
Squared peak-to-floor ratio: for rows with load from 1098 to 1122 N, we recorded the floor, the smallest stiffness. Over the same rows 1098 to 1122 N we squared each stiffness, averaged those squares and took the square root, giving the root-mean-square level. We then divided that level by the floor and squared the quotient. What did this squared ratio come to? 1.21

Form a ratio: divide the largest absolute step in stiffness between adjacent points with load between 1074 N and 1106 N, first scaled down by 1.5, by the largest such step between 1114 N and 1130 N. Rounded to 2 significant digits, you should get 0.18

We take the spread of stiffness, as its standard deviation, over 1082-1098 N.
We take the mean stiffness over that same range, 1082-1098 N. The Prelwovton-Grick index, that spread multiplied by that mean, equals 3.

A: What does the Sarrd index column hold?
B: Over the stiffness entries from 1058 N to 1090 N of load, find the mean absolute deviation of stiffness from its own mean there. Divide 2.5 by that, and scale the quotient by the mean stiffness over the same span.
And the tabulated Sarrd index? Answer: 222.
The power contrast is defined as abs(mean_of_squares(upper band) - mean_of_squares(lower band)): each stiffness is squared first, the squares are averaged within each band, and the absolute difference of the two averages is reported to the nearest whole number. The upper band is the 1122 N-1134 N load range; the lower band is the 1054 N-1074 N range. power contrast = 2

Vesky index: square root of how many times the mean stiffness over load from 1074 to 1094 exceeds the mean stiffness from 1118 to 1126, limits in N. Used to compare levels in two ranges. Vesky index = 0.98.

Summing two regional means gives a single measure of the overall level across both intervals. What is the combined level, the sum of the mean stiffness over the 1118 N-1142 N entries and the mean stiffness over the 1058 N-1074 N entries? 50.1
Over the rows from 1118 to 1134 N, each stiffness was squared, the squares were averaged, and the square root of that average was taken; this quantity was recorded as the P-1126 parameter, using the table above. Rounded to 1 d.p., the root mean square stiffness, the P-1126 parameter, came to 25.4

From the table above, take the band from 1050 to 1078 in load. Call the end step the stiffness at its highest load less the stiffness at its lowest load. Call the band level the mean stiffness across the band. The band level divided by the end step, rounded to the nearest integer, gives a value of -42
